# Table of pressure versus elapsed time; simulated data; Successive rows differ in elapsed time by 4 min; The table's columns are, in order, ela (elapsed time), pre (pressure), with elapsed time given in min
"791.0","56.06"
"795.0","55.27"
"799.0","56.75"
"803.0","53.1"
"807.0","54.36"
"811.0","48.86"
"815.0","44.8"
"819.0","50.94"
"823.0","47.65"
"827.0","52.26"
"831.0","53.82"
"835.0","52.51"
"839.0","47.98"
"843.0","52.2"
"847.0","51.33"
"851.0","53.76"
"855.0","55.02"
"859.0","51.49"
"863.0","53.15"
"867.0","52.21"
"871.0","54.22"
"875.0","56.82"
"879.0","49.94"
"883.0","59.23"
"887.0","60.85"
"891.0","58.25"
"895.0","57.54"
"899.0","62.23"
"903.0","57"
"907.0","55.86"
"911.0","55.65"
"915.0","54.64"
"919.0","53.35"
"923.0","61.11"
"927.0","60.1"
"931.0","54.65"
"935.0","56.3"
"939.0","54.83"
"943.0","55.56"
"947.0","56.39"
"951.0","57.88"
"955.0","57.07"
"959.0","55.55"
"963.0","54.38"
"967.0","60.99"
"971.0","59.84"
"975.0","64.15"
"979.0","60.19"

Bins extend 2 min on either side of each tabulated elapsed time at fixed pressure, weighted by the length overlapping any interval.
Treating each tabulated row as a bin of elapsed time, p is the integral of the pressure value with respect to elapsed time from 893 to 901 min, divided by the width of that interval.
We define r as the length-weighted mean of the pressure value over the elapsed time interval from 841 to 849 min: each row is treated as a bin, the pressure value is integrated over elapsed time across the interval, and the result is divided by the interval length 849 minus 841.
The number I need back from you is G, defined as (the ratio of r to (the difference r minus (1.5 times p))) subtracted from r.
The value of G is 53.1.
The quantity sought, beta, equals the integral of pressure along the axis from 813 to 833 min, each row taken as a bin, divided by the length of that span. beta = 49.9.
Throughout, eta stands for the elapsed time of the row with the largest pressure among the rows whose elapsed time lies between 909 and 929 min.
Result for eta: 923.0 min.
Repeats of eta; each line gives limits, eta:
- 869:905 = 899.0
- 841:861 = 855.0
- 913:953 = 923.0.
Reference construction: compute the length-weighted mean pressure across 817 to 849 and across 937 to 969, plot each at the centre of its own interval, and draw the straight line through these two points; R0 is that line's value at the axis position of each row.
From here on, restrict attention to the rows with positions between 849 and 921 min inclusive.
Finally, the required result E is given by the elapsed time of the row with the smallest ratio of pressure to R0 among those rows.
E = 879.0 min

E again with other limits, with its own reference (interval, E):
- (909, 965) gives 963.0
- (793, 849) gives 815.0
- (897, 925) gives 919.0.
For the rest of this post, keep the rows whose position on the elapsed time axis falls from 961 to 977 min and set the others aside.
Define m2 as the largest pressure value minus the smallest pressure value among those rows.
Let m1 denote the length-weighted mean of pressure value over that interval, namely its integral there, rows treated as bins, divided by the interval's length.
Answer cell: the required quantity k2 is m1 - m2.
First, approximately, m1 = 60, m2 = 10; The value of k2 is 50.1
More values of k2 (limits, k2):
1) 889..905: 53.5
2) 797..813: 45.4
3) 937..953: 53.1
